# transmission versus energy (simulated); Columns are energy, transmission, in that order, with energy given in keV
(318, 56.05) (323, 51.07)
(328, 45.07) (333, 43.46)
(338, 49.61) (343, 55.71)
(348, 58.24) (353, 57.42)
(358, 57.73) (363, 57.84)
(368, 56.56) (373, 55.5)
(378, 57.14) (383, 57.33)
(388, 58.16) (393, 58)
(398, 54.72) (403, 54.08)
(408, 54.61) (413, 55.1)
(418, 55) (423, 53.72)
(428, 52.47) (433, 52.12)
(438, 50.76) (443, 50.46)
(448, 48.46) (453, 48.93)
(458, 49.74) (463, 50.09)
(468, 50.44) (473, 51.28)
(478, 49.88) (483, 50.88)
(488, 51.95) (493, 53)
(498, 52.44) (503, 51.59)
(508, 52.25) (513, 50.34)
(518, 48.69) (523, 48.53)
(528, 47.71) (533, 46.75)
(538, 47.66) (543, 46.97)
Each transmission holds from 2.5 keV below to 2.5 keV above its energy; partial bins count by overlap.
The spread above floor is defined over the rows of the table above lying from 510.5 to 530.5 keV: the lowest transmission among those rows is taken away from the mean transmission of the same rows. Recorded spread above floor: 1.1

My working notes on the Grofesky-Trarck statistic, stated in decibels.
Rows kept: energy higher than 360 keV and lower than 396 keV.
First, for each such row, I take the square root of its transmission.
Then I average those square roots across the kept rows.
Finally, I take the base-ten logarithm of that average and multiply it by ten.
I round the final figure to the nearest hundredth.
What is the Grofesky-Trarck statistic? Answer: 8.79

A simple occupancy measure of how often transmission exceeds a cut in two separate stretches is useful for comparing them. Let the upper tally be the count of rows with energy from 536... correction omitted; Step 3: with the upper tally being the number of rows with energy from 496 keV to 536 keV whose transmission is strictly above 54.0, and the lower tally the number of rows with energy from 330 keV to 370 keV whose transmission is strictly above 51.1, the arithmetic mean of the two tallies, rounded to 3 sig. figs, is 3.00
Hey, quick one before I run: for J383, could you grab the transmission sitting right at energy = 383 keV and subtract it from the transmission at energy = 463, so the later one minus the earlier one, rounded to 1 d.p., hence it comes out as -7.2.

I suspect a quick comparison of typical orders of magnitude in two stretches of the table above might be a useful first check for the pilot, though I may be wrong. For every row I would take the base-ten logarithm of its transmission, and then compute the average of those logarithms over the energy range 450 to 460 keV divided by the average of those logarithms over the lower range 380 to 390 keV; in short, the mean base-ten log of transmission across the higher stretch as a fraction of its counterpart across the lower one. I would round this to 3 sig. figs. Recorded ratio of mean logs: 0.961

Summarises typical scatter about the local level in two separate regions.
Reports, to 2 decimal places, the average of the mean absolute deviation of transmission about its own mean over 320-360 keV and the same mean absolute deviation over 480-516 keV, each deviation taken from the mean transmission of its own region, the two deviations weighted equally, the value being 2.85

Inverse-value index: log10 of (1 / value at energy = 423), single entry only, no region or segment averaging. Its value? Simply -1.73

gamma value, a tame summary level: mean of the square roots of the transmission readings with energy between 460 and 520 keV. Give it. 7.15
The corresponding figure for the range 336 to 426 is 7.48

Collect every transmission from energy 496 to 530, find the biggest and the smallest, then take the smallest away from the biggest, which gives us 4.73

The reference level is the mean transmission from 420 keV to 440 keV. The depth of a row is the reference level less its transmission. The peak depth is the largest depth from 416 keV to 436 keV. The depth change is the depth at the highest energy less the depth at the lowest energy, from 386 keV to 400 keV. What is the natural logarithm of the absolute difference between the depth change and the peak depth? 1.2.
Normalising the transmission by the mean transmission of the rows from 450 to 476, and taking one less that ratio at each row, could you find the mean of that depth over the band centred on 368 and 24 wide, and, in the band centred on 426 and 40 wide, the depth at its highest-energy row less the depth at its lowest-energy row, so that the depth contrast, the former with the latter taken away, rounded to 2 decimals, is -0.22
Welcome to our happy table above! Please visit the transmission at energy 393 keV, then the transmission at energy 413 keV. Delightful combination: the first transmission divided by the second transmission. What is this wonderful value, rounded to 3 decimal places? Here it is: 1.053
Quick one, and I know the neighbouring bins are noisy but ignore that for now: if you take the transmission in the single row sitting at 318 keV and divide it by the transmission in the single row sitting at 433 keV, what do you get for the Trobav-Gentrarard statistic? 1.08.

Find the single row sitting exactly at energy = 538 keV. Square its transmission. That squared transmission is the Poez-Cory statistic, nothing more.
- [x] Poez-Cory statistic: 2271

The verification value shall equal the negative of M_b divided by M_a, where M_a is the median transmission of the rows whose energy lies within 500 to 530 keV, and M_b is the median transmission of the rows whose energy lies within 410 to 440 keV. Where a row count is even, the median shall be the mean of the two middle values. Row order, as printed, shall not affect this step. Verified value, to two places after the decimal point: -1.07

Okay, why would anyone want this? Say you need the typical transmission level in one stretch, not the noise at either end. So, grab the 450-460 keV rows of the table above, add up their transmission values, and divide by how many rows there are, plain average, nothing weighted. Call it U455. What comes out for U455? 49.3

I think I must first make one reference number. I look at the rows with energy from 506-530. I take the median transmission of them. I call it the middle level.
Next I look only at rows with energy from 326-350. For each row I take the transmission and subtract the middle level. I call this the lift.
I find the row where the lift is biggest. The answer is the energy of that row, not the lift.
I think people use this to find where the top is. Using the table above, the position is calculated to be 348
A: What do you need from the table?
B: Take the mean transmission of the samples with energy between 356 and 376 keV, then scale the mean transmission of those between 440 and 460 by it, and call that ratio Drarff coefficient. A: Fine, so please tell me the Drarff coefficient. 0.87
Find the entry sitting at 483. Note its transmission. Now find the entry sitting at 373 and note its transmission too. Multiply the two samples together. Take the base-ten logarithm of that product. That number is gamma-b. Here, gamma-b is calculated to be 3.45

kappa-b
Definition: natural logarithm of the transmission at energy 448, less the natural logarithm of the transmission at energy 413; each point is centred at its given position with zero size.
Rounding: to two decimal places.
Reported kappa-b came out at -0.13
